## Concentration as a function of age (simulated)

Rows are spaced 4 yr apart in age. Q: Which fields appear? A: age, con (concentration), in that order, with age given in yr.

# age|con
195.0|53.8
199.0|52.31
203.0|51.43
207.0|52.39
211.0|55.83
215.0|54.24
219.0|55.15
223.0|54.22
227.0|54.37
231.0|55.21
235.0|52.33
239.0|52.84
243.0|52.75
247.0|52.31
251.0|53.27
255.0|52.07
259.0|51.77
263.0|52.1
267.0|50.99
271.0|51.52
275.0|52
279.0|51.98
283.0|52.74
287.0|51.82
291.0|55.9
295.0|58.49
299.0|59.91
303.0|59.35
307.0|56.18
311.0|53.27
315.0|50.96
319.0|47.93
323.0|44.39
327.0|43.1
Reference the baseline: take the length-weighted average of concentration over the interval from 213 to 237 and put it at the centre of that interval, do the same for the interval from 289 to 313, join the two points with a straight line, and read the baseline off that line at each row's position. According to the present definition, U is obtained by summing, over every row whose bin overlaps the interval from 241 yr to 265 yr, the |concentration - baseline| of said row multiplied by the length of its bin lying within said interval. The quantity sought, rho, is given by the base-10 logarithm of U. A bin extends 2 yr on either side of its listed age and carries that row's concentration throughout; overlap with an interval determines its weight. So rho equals 1.85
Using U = 71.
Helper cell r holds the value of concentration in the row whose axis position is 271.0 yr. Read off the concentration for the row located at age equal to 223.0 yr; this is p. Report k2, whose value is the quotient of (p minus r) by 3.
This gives 0.9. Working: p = 54.22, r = 51.52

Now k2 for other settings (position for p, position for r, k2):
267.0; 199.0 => -0.4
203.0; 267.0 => 0.1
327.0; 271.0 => -2.8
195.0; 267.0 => 0.9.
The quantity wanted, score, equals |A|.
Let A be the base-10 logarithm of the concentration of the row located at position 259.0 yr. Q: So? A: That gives 1.71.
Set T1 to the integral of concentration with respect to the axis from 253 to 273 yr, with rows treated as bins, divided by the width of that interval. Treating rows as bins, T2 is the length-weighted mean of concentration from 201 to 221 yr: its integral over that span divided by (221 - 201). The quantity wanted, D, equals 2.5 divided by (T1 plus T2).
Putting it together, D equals 0.0237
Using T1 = 51.7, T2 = 53.8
